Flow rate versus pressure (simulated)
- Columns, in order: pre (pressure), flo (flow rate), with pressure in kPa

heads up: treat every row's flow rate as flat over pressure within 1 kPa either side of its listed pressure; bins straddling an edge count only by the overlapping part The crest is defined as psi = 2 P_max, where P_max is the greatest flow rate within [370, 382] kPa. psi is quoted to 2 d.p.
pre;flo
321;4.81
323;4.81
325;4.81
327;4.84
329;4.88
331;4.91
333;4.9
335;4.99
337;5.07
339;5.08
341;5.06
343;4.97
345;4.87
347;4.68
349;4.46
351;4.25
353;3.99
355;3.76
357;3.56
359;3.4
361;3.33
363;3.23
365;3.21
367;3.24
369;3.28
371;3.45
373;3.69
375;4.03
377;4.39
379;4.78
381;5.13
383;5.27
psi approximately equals 10.26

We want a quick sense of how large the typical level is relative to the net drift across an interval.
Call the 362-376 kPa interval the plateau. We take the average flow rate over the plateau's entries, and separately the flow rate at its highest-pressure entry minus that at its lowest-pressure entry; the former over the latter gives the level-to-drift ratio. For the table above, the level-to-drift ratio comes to 4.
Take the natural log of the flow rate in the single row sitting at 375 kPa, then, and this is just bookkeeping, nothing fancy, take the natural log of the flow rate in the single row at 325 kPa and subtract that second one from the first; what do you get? -0.18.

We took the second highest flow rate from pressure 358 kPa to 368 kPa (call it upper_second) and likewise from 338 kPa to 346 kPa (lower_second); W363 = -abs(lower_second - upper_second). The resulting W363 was -1.7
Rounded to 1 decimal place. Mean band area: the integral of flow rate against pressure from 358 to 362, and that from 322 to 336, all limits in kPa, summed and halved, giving 40.9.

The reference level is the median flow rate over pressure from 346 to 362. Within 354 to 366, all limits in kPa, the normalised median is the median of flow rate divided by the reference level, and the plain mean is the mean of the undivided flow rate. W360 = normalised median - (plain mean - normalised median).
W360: -1.68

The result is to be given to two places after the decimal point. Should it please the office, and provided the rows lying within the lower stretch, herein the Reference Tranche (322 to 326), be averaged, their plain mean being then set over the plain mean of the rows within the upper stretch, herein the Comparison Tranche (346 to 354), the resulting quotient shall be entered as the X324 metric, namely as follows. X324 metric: 1.11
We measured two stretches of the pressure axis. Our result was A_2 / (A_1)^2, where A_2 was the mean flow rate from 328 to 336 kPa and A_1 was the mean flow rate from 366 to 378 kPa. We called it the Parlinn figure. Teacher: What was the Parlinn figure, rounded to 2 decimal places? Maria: 0.36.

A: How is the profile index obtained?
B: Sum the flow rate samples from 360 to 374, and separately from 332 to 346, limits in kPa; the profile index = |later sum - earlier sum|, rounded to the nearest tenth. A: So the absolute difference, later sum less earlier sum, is 11.5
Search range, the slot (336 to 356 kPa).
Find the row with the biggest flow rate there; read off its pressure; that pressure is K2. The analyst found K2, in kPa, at 339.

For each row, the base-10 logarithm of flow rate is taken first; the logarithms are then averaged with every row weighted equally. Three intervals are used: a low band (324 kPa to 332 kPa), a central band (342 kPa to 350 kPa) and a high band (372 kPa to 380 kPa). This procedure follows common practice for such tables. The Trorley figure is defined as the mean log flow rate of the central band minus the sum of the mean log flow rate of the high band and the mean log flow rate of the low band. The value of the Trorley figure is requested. -0.63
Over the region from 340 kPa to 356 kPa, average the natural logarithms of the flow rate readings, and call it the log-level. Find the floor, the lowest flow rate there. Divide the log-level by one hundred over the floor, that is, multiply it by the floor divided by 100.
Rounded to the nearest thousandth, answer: 0.056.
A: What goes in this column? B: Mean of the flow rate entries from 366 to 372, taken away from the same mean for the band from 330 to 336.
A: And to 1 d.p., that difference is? 1.6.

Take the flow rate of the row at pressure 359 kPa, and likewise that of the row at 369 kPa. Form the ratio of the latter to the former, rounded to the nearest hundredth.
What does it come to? 0.96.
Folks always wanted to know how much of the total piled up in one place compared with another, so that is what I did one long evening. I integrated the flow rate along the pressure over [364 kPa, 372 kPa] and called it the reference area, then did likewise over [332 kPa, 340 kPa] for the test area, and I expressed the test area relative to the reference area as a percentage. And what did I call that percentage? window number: 152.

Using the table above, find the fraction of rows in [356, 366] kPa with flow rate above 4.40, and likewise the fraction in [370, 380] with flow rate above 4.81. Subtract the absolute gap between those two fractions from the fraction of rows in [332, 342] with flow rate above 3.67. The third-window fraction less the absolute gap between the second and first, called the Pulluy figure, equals 1.0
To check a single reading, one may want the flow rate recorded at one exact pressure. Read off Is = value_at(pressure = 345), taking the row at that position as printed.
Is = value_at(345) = 4.87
